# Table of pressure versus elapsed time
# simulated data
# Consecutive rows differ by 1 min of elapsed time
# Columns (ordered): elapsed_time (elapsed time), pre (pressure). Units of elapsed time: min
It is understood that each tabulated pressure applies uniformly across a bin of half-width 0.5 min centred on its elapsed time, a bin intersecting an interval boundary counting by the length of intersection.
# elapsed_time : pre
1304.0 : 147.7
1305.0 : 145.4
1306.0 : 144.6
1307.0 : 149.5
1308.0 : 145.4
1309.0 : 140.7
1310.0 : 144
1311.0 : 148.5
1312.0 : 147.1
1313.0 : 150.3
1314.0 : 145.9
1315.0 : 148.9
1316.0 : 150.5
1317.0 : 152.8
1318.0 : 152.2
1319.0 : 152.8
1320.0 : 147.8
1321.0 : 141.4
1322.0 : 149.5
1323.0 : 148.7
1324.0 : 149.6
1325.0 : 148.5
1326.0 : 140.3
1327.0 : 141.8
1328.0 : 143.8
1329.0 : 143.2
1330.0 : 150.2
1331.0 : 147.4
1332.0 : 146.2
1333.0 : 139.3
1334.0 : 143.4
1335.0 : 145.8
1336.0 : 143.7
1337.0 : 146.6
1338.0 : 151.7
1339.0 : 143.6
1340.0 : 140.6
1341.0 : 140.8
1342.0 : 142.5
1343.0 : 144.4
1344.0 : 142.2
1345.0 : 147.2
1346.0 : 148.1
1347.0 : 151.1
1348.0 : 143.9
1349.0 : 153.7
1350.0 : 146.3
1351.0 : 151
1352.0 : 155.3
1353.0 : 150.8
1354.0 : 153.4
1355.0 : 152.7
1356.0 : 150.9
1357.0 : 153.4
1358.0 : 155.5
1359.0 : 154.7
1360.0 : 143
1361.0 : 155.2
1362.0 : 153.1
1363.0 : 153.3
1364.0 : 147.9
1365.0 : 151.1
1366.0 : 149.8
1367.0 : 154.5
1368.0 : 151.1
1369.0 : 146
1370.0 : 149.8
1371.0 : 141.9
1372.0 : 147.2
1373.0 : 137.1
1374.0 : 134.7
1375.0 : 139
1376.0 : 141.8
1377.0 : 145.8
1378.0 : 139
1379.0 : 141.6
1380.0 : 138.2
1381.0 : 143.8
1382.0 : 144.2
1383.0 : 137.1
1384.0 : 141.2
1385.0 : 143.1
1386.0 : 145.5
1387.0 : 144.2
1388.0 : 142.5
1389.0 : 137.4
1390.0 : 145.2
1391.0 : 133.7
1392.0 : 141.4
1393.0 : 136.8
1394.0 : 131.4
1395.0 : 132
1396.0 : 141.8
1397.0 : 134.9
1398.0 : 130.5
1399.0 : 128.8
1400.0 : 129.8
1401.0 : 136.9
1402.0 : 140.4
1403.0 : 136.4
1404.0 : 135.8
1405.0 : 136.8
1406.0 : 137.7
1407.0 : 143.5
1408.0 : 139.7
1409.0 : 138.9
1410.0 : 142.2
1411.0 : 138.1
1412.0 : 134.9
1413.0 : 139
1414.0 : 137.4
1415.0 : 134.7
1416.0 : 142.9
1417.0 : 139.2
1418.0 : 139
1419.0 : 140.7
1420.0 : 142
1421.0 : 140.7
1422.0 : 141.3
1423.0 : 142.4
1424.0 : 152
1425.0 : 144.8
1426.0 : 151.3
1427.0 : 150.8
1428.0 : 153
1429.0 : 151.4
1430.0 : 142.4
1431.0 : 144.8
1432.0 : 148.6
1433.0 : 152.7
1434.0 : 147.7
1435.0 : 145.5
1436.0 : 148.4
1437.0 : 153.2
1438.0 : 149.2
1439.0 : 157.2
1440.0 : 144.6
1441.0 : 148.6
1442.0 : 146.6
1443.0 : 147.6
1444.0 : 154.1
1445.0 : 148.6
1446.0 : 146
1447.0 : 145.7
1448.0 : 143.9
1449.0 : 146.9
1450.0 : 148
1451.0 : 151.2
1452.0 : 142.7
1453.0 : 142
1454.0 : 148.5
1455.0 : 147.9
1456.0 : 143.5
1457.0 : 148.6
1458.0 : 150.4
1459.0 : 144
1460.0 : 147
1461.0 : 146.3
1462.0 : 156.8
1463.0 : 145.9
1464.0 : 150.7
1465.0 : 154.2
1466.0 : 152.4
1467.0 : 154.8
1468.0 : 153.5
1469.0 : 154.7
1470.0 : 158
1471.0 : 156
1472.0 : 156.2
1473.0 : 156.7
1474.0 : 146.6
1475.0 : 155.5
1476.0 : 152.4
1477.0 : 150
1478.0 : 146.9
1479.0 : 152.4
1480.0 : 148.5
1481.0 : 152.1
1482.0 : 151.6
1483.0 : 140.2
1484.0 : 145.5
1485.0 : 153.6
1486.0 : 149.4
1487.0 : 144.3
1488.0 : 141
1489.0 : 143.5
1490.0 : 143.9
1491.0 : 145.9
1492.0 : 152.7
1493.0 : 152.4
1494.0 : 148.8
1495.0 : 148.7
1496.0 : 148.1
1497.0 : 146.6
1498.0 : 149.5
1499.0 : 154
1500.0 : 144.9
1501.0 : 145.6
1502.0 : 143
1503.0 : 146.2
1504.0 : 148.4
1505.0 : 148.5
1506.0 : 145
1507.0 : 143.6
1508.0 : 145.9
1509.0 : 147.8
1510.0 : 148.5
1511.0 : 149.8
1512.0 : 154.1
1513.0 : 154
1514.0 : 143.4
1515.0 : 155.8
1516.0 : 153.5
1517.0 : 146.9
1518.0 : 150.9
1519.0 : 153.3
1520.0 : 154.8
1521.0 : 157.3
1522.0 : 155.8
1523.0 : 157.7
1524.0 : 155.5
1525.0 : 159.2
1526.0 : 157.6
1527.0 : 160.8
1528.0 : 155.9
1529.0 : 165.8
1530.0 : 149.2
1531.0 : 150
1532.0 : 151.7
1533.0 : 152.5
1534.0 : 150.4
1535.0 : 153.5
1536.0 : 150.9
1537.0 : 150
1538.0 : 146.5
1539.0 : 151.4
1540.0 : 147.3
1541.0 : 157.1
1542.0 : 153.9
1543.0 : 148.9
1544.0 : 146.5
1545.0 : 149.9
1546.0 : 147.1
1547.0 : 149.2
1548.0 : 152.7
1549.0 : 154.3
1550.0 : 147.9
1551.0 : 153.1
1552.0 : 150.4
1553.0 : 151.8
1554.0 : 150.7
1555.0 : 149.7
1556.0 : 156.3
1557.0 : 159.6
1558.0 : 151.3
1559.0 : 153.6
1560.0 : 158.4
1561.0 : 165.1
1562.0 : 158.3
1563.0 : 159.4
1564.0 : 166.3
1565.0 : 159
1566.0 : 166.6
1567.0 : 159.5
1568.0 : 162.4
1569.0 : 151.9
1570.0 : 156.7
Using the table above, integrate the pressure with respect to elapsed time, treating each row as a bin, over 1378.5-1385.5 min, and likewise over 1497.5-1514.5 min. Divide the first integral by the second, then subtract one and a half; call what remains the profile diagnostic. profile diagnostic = -1.1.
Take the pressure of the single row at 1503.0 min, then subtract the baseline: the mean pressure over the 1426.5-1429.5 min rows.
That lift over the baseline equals -6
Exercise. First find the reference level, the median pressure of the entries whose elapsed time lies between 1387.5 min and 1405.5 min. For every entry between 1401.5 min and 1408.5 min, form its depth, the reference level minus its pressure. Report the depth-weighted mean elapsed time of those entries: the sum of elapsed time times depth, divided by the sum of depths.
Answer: 1406.0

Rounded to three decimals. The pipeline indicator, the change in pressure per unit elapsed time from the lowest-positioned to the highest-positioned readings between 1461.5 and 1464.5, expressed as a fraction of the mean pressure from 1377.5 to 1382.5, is -0.022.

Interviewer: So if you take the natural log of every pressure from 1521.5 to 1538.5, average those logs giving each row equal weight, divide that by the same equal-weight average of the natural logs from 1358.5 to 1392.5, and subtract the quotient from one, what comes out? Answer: -0.0132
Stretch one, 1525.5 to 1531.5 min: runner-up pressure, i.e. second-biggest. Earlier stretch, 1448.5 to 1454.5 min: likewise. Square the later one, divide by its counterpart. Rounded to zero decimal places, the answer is 174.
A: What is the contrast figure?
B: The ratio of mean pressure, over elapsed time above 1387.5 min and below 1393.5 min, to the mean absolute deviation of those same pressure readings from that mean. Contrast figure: 39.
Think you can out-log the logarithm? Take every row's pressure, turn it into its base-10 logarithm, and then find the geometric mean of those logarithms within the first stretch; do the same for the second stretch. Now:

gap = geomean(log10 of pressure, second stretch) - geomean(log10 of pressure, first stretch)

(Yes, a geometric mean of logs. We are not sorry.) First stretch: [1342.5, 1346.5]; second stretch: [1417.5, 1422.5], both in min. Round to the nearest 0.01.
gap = -0.01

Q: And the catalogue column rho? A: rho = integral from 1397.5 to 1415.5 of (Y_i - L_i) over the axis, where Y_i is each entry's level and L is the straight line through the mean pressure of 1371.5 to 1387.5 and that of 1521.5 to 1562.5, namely -120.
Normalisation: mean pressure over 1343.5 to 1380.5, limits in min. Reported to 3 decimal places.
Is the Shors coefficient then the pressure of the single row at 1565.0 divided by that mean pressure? 1.075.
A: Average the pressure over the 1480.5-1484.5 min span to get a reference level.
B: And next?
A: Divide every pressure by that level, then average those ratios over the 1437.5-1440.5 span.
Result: 1.02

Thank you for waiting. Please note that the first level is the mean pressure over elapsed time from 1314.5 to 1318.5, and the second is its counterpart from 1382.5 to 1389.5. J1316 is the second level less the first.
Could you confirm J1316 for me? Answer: -10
